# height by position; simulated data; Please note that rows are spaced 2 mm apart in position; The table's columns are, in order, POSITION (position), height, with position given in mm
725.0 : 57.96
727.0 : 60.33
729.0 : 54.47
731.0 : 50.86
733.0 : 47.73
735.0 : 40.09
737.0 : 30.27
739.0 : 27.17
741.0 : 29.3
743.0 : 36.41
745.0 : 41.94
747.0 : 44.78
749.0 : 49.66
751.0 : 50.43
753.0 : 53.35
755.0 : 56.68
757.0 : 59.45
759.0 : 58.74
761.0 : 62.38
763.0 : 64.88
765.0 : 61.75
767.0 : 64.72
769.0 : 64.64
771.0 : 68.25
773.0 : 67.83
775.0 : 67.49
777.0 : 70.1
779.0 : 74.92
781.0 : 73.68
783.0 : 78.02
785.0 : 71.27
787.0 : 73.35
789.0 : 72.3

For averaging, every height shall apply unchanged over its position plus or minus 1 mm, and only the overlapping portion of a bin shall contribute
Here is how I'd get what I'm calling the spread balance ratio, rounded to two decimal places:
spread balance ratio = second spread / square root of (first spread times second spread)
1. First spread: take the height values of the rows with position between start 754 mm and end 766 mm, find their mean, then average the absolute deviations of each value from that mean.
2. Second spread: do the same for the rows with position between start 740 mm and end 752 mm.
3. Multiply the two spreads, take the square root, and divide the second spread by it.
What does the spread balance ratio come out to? 1.62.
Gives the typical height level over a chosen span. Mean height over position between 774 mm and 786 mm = 73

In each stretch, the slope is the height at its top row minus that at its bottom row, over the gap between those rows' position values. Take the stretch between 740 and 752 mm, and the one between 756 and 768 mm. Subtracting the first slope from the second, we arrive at -1.6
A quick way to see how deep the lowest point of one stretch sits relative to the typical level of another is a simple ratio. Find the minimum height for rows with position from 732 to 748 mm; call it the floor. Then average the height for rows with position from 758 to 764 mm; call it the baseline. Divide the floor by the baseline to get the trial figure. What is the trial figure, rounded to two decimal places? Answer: 0.44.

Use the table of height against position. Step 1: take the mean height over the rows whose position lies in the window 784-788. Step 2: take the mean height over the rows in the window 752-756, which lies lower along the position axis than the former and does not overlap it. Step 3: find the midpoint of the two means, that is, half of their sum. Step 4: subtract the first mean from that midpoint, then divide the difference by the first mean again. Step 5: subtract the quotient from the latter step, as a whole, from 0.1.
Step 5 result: 0.22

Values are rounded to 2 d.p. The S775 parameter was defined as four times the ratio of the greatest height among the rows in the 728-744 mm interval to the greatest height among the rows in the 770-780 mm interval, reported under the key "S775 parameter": 2.91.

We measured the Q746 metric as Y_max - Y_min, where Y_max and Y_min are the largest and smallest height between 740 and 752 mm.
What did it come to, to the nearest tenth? 21.1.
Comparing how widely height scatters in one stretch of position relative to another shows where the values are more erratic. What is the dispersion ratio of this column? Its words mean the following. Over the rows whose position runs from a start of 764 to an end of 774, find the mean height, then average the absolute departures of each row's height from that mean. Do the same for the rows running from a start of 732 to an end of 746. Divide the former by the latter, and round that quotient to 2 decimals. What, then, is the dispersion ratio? 0.34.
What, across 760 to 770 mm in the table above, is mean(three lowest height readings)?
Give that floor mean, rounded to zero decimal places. 63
